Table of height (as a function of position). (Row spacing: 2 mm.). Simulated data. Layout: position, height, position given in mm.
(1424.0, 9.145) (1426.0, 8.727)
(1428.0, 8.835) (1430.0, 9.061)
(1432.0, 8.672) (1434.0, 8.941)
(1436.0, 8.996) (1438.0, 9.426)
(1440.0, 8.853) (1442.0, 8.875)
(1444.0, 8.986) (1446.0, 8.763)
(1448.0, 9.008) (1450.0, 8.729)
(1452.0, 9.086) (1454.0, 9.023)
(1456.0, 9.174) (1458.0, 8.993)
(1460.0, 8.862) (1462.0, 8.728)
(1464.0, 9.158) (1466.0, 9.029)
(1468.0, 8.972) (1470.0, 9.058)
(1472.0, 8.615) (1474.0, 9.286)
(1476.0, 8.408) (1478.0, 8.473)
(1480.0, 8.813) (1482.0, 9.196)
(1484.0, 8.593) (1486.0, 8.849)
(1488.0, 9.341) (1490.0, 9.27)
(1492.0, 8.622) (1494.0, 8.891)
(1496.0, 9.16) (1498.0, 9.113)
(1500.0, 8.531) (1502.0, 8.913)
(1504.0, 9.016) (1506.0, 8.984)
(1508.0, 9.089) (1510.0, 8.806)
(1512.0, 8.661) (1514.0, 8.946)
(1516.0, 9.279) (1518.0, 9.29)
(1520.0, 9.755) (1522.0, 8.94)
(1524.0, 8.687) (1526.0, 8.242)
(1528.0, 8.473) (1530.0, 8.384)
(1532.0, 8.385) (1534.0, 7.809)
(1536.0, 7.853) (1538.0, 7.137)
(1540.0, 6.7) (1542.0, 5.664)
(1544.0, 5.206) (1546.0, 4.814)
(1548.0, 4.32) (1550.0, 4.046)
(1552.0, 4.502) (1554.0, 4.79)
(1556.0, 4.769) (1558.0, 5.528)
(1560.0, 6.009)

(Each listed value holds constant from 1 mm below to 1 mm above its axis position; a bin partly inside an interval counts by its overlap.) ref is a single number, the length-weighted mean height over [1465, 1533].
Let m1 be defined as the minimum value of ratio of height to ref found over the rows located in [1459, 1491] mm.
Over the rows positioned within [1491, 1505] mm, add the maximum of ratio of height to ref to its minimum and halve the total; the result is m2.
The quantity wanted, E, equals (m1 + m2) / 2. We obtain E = 0.97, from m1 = 0.946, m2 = 1.00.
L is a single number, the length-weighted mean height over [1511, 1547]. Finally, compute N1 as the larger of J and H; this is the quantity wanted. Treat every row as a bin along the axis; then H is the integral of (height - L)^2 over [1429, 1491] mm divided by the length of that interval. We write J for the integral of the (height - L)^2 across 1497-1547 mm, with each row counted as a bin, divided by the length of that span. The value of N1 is 1.7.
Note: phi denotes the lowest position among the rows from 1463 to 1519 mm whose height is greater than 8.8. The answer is 1464.0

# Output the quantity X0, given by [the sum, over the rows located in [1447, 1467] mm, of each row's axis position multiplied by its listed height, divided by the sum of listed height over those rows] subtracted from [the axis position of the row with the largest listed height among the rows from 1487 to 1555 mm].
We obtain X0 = 63.0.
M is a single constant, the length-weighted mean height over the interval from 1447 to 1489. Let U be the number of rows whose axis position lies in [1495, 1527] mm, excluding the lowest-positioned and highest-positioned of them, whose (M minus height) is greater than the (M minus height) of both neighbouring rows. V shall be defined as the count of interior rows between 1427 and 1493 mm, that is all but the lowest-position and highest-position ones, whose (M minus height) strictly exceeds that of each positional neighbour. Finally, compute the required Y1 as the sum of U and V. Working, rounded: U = 3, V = 10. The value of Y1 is 13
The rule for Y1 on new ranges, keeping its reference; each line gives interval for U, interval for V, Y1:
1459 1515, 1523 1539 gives 12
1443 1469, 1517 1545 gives 7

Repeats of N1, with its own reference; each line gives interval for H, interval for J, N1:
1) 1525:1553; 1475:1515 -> 4.6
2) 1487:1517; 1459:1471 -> 1.2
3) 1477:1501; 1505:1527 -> 1.3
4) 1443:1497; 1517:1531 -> 1.1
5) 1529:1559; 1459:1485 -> 5.9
